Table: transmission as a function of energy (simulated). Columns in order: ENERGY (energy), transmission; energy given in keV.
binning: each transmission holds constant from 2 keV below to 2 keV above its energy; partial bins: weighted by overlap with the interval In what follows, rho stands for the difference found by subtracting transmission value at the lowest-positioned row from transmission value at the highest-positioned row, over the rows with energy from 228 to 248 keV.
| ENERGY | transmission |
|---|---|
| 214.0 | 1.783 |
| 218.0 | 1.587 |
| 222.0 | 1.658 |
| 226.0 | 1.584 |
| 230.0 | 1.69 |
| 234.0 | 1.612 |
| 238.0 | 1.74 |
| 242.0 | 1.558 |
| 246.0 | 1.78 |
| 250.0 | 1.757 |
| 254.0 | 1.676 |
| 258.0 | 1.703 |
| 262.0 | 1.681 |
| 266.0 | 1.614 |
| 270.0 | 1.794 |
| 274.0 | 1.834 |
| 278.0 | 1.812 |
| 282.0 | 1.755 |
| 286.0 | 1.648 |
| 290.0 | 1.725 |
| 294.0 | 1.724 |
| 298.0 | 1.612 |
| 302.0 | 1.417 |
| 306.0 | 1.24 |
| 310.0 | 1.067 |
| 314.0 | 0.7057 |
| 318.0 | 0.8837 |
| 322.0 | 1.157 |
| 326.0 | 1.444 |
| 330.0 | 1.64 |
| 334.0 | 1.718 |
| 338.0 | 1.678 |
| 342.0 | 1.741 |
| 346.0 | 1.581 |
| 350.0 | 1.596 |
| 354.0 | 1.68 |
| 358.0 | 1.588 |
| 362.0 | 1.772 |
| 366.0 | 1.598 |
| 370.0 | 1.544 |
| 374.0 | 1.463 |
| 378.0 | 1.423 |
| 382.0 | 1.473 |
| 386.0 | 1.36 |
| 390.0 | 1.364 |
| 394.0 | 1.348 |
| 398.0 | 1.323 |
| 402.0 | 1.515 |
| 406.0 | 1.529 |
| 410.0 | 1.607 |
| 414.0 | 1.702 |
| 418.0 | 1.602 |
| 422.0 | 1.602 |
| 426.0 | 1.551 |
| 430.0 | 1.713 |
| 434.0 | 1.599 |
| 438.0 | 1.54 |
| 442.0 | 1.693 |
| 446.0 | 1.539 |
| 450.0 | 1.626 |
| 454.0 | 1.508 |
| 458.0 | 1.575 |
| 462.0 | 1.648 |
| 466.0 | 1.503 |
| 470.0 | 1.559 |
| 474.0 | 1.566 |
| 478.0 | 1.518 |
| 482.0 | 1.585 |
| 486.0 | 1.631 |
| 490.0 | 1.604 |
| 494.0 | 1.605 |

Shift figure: 0.09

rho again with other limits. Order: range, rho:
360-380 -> -0.35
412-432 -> 0.01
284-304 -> -0.23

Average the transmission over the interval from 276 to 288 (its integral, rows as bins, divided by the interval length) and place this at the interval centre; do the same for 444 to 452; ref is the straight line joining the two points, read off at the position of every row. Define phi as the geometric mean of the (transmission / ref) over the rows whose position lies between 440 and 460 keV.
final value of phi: 1.004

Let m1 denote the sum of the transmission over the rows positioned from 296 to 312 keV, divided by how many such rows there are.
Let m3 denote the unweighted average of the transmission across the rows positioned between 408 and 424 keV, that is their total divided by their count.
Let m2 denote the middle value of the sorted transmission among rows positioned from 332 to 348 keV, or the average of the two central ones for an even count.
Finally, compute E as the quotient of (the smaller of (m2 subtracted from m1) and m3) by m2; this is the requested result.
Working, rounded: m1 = 1.33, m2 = 1.70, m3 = 1.63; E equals -0.21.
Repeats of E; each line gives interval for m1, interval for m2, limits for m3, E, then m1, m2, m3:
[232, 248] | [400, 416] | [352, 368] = 0.07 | 1.67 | 1.57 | 1.66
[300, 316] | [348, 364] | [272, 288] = -0.32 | 1.11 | 1.64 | 1.76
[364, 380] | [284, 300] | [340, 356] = -0.11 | 1.51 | 1.69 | 1.65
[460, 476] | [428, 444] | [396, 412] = -0.05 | 1.57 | 1.65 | 1.49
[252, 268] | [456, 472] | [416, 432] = 0.06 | 1.67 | 1.57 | 1.62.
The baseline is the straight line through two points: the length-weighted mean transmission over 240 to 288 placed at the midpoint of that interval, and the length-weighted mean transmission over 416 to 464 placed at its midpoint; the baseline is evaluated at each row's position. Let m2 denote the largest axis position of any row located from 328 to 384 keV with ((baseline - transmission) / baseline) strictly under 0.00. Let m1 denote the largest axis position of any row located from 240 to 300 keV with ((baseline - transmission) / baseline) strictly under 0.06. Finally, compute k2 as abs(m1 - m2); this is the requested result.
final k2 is 64 keV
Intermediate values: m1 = 298.0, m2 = 362.0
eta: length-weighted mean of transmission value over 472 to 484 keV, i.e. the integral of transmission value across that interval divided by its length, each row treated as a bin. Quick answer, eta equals 1.56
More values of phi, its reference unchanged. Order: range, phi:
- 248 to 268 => 0.957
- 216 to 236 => 0.908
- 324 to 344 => 0.971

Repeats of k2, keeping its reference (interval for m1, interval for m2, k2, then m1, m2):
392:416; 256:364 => 52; 414.0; 362.0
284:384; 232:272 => 96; 366.0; 270.0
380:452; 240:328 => 156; 450.0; 294.0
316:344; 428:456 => 108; 342.0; 450.0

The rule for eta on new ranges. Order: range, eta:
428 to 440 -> 1.62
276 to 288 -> 1.74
